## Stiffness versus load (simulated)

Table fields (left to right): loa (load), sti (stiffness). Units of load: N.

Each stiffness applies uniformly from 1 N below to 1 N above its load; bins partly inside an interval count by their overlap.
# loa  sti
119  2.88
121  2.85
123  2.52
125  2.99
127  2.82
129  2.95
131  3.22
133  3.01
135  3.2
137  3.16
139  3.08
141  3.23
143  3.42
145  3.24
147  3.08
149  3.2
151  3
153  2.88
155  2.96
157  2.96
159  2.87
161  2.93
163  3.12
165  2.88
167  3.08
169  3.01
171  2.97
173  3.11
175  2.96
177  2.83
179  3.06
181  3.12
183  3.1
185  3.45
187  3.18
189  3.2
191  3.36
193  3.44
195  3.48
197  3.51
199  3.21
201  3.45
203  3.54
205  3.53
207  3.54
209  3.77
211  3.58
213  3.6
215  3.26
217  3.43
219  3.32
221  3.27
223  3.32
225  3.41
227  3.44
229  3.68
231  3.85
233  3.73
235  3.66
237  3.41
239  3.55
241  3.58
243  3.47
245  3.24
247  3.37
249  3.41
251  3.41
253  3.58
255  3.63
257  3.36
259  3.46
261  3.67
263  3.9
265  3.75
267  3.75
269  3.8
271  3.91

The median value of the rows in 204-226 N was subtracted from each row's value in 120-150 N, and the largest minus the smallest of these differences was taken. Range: 0.90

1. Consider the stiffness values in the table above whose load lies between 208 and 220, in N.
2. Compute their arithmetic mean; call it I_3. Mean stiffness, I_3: 3.5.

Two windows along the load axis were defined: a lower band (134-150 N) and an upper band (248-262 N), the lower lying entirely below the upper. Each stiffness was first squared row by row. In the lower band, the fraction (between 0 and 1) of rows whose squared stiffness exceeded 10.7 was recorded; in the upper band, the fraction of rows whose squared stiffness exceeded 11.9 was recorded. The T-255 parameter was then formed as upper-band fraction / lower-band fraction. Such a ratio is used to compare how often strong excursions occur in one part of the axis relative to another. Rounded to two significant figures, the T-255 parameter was 4.6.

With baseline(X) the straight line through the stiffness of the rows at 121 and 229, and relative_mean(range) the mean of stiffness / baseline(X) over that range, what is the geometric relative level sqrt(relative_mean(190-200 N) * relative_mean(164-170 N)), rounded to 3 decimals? 0.963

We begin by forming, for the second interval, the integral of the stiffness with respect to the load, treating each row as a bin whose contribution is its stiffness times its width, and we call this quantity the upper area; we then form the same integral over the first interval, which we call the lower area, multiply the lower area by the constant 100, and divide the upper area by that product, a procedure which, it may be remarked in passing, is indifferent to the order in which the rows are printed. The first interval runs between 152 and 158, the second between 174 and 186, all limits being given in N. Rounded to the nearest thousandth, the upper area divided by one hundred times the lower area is 0.021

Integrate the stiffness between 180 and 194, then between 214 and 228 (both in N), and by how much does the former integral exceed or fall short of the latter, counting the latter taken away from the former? -1.2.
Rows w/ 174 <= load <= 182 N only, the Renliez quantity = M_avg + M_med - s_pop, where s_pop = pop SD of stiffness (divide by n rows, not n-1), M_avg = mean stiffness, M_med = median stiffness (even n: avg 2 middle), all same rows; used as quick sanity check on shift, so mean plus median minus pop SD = 5.9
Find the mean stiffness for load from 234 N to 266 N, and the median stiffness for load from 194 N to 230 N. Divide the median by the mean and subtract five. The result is -4.02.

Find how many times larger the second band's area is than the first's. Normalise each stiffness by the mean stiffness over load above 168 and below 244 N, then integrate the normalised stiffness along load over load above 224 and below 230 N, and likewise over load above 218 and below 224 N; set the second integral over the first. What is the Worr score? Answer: 0.94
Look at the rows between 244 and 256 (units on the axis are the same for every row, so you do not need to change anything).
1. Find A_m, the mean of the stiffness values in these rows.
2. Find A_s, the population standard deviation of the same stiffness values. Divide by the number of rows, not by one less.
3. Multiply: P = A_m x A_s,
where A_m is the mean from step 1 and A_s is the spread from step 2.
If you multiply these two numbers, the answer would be 0.45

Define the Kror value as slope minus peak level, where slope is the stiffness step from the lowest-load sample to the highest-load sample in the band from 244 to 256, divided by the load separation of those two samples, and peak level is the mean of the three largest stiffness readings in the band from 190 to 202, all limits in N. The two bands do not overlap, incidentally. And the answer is -3.44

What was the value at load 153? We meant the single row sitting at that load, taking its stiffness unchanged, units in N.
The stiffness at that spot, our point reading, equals 2.88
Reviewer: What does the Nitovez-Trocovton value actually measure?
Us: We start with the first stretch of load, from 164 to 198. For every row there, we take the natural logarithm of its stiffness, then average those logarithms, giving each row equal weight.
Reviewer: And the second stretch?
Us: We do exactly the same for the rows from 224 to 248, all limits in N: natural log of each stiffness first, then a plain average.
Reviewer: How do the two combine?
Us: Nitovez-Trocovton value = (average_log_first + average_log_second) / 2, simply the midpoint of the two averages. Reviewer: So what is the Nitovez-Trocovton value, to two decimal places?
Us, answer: 1.20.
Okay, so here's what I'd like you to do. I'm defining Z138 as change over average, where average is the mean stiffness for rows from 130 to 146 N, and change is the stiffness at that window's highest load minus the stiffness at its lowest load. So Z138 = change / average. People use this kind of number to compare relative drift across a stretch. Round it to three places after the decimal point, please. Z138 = 0.006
